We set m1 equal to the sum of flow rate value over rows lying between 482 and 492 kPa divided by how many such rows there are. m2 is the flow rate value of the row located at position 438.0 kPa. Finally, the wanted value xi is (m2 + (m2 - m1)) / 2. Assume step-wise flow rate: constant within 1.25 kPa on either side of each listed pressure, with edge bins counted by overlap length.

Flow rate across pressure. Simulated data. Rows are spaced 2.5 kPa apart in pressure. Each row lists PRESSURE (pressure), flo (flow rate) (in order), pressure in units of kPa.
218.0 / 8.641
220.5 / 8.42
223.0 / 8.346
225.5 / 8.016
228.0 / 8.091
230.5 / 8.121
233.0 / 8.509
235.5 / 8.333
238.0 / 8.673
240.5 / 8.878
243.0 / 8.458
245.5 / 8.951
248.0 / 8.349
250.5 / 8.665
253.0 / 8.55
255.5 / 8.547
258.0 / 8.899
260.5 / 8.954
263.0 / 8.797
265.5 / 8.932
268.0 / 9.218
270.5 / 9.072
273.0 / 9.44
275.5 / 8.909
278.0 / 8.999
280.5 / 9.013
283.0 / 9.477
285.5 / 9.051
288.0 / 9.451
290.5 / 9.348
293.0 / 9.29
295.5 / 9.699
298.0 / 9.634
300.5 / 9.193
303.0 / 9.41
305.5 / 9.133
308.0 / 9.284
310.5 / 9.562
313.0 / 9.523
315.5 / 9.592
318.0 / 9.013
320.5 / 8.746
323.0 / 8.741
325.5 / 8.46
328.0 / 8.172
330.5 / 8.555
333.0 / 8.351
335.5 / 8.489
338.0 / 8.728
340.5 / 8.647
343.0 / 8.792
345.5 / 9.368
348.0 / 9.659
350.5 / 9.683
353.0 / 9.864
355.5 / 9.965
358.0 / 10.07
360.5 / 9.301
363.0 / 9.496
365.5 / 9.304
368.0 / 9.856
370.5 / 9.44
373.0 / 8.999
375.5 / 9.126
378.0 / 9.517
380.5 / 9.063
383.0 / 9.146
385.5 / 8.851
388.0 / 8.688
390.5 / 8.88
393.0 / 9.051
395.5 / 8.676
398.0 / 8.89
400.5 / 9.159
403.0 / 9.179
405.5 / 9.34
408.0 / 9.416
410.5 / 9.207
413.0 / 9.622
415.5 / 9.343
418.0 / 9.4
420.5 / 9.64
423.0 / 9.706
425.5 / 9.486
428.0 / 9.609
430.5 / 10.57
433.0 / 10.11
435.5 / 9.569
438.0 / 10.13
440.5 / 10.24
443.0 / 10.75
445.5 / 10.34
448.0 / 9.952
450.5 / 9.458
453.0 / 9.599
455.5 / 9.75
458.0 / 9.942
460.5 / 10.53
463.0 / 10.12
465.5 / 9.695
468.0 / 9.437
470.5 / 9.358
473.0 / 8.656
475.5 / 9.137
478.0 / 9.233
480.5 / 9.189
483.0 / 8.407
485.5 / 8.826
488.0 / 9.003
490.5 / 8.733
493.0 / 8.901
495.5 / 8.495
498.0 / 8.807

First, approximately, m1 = 8.74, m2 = 10.13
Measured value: 5.8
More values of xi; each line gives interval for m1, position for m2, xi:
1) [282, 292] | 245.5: 4.3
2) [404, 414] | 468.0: 4.7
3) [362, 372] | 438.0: 5.4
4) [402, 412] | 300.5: 4.6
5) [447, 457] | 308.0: 4.4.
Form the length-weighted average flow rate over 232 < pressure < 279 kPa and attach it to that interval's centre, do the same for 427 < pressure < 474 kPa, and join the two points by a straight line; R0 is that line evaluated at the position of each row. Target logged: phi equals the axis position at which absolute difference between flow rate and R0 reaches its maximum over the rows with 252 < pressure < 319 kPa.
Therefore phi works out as 295.5 kPa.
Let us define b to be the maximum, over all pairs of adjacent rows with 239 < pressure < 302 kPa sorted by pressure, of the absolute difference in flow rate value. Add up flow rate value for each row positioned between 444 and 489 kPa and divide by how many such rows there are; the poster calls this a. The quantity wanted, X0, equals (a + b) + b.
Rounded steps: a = 9.5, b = 0.602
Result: 10.7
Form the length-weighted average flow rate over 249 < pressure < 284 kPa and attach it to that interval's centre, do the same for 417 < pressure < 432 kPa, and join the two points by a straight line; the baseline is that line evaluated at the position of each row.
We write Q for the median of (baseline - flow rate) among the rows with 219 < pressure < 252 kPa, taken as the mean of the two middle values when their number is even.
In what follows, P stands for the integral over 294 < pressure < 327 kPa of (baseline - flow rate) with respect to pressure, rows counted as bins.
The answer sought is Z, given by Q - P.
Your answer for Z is 2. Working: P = -2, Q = 0.4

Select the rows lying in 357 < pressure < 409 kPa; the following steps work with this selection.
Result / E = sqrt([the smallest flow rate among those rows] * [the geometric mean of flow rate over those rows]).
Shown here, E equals 8.94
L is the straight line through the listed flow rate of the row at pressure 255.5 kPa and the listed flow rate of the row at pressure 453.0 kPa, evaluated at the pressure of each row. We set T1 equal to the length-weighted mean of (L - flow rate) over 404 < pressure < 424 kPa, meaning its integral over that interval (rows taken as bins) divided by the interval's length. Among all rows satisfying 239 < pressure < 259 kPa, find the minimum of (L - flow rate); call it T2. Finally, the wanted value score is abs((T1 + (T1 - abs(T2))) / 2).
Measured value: 0.3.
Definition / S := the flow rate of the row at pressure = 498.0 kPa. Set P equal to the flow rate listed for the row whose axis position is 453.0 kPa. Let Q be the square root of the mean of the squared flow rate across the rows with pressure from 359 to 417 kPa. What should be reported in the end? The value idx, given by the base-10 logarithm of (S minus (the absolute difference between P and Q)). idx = 0.925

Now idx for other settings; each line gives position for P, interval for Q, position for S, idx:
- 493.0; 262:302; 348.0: 0.970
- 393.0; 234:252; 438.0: 0.987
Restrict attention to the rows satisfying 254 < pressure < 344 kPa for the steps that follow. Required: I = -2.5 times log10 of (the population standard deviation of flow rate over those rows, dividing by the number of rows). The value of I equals 1.02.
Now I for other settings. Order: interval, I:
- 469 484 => 1.16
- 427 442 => 1.14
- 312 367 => 0.63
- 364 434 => 0.96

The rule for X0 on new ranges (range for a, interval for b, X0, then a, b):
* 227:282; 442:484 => 10.3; 8.7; 0.782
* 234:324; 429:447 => 10.2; 9.0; 0.561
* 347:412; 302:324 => 10.5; 9.3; 0.579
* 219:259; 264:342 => 9.6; 8.5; 0.579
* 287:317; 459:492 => 11.0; 9.4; 0.782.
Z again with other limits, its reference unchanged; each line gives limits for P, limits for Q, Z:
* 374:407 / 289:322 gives -18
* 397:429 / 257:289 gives -10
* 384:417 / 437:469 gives -17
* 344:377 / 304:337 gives 4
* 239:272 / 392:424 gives -3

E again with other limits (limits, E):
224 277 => 8.34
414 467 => 9.61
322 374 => 8.63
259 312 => 9.01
